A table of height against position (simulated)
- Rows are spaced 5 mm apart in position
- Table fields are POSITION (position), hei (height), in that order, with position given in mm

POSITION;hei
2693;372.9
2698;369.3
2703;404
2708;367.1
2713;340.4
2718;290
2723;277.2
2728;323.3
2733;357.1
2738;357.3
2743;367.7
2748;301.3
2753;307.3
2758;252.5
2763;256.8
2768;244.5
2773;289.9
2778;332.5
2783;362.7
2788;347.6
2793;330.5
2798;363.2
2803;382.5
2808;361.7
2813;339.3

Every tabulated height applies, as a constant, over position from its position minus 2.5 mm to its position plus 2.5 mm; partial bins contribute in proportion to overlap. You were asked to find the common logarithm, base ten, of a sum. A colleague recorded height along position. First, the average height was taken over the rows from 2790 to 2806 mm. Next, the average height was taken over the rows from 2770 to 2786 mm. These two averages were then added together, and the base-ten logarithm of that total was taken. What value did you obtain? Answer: 2.84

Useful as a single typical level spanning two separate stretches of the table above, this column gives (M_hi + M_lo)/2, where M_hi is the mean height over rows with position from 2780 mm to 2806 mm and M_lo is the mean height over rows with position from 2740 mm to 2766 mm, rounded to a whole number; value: 327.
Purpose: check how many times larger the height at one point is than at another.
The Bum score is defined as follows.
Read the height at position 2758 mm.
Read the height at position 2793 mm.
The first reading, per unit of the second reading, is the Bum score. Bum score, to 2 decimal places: 0.76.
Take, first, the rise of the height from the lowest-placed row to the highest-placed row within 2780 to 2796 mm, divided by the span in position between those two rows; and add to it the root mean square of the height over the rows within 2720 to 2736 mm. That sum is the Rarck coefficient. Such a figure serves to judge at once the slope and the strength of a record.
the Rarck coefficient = 318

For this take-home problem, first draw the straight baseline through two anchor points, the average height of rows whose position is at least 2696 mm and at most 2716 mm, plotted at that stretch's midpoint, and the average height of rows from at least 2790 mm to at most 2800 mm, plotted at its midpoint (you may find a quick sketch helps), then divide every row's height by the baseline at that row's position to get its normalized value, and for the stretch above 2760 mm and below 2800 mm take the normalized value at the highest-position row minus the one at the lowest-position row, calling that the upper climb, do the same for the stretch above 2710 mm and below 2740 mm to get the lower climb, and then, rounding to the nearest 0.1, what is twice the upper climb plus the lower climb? 0.7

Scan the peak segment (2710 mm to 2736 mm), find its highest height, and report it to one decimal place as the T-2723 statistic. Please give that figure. 357.1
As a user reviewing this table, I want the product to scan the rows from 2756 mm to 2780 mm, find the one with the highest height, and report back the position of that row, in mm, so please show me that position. 2778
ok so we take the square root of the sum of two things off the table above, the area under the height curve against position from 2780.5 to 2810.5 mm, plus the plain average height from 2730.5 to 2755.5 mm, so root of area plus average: 105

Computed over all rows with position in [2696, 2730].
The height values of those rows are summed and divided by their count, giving 339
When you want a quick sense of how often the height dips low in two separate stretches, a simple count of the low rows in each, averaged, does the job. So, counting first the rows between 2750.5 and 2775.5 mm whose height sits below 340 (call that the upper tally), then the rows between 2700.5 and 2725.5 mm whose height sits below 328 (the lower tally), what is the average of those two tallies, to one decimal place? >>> 3.5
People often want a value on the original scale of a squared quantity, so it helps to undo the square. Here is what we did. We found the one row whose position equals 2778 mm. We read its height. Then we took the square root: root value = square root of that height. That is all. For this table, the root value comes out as 18.2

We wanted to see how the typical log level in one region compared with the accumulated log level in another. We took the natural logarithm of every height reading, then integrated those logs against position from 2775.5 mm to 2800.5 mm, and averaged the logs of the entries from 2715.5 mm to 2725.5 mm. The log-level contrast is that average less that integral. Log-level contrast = -141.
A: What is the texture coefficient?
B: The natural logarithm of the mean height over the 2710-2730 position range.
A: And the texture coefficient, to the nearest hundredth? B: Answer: 5.73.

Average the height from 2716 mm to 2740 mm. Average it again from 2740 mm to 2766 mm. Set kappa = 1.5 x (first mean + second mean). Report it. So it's 927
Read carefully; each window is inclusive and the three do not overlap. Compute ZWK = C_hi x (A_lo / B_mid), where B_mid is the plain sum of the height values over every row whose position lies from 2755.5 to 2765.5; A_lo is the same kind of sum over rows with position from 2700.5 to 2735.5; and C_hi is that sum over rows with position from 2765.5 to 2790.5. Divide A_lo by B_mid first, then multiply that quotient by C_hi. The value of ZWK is 7306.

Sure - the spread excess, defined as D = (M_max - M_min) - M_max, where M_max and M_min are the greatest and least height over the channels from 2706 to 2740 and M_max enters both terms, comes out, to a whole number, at -277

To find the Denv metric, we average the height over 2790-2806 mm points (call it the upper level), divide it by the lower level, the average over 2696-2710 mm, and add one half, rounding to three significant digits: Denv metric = 1.44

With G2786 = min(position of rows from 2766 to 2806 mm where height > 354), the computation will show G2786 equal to 2783 mm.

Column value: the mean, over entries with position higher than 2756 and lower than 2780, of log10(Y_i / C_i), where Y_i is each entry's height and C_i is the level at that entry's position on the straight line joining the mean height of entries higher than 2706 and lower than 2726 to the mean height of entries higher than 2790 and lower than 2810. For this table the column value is -0.100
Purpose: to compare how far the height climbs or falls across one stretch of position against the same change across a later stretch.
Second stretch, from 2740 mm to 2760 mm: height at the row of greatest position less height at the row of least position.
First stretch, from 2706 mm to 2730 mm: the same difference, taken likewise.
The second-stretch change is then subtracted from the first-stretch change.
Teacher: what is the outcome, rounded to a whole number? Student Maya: 71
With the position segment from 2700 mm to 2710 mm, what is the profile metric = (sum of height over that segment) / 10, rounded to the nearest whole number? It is 77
